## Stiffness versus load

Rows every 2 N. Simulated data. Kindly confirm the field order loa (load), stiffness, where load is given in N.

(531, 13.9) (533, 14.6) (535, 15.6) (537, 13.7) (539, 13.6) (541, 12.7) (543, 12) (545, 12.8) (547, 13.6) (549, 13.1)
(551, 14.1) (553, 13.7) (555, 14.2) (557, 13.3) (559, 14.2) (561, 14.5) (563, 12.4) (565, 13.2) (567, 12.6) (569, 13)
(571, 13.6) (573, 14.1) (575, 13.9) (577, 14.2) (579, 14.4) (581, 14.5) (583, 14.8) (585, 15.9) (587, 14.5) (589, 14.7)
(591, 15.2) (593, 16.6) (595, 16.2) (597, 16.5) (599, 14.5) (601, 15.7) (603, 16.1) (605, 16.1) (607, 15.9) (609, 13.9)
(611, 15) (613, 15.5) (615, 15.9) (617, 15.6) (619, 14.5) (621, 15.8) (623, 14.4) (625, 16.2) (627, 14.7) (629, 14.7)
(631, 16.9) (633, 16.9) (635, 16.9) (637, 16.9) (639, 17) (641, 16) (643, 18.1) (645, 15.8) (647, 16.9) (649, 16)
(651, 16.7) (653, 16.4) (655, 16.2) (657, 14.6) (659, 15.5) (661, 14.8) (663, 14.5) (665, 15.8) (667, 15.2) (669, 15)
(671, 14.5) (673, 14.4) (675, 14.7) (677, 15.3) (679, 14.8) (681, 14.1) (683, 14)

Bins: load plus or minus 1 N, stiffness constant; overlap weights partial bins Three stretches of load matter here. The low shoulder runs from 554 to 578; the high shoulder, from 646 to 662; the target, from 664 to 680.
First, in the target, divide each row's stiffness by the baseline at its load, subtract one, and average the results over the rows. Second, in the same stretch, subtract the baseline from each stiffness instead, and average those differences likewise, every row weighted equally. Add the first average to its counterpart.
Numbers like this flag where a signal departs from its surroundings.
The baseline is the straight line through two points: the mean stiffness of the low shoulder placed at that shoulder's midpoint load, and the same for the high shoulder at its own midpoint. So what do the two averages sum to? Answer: -1.5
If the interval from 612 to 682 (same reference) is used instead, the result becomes -0.1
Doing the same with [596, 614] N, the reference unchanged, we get 0.9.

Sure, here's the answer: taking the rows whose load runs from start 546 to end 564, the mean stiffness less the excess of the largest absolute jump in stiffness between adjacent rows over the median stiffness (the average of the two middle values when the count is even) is 25.3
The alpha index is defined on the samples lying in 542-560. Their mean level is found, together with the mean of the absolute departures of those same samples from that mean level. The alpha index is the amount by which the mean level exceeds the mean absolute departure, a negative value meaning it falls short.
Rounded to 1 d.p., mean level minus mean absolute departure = 12.9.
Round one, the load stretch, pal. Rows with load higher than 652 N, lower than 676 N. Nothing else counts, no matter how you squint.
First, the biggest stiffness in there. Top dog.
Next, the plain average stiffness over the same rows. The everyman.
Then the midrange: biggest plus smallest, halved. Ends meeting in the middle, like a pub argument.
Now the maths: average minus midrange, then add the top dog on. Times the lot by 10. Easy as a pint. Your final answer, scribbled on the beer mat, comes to 161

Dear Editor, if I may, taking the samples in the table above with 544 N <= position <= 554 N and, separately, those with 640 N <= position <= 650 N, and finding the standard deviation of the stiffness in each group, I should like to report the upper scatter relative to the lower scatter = 1.9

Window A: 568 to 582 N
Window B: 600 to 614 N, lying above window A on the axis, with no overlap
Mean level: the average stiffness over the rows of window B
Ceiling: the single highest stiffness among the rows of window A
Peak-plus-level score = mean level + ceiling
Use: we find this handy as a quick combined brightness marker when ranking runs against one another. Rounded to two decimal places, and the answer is 29.96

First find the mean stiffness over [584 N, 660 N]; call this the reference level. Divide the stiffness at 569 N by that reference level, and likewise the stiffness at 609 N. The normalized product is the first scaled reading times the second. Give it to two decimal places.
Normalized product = 0.72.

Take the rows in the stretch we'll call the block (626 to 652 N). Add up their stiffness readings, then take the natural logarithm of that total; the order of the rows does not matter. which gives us 5.4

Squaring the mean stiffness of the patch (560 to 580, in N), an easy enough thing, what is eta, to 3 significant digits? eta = 185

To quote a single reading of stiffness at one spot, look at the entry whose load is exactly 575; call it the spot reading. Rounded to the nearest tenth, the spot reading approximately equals 13.9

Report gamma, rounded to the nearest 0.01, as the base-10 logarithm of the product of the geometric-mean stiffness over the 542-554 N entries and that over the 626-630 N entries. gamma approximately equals 2.29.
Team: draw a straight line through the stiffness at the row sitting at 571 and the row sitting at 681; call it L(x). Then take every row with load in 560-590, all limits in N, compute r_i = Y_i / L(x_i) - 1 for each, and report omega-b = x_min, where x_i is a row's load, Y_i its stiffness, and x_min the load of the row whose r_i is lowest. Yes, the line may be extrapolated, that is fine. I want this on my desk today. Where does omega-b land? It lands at 563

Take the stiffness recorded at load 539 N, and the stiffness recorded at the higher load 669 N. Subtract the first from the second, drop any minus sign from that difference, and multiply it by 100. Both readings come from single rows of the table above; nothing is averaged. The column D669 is 140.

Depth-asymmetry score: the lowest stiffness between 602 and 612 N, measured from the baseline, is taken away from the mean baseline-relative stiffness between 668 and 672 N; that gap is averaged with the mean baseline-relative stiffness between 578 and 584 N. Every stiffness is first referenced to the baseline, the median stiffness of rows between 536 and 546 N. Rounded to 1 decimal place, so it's 1.3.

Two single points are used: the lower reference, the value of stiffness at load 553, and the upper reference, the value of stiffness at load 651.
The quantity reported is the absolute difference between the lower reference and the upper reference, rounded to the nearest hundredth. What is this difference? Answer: 3.00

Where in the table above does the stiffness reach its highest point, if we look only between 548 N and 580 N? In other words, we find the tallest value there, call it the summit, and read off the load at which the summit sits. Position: 561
